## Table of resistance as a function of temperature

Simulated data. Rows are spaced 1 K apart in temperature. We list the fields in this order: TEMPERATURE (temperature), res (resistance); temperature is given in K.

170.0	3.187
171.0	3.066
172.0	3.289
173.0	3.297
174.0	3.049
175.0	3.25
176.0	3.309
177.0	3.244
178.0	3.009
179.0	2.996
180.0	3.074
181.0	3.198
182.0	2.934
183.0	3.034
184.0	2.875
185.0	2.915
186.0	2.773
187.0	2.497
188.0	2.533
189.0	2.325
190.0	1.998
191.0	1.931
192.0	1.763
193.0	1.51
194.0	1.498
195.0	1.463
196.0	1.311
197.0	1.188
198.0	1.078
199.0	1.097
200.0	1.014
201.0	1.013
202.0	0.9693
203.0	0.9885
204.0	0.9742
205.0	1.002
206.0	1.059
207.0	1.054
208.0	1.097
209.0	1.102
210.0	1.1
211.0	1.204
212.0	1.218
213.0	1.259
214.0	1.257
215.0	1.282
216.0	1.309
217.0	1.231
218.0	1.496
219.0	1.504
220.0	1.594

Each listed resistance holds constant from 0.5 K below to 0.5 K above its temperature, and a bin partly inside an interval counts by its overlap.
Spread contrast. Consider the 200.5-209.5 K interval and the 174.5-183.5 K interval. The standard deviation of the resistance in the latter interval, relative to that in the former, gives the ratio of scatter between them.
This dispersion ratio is 2.7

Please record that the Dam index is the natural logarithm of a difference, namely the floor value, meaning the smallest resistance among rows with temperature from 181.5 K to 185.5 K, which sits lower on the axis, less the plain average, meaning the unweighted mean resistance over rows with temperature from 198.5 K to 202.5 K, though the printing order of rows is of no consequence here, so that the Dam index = 0.6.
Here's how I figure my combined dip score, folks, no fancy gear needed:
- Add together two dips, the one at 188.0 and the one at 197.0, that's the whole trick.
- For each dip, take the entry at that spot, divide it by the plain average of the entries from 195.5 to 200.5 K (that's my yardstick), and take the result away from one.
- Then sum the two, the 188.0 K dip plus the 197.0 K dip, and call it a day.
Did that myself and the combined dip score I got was -1.3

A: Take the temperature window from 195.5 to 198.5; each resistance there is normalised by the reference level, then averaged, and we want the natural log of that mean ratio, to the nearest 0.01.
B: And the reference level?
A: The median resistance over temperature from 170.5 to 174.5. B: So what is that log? -0.98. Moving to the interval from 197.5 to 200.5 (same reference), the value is -1.09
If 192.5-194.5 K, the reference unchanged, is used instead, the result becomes -0.75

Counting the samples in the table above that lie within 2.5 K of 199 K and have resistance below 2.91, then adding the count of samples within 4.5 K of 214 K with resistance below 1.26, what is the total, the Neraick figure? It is 11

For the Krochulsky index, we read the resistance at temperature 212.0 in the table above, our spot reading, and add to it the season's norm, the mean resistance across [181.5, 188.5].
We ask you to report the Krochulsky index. 4.0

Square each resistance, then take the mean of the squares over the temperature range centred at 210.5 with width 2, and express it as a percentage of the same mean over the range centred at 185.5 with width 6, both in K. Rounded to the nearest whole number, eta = 17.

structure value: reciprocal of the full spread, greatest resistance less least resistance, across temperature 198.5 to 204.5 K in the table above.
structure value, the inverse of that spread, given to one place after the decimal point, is 7.8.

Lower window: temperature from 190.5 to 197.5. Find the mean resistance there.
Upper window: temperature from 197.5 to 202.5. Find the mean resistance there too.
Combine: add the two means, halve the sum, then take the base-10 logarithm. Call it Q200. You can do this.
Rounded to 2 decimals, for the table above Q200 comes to 0.11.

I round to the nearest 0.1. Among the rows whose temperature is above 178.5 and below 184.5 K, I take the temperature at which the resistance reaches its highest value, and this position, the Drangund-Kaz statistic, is 181.0 K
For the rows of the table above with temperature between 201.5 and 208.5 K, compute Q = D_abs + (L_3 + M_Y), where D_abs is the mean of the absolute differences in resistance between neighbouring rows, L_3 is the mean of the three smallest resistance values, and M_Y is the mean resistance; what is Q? 2.0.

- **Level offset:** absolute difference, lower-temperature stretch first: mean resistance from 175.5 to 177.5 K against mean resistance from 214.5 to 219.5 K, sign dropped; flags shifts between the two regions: 1.9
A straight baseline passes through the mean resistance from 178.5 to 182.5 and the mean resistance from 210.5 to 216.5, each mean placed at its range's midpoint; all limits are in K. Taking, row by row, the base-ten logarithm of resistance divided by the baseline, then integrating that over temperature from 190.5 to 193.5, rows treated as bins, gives -0.4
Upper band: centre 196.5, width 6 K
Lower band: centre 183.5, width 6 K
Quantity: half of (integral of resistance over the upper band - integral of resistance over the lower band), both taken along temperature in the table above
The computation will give -5.0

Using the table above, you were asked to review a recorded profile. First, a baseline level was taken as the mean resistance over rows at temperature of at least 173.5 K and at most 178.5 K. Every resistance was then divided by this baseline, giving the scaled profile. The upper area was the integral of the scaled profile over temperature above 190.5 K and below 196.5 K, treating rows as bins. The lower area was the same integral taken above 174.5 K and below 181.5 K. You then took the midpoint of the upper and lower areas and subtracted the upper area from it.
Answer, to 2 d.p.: 1.99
